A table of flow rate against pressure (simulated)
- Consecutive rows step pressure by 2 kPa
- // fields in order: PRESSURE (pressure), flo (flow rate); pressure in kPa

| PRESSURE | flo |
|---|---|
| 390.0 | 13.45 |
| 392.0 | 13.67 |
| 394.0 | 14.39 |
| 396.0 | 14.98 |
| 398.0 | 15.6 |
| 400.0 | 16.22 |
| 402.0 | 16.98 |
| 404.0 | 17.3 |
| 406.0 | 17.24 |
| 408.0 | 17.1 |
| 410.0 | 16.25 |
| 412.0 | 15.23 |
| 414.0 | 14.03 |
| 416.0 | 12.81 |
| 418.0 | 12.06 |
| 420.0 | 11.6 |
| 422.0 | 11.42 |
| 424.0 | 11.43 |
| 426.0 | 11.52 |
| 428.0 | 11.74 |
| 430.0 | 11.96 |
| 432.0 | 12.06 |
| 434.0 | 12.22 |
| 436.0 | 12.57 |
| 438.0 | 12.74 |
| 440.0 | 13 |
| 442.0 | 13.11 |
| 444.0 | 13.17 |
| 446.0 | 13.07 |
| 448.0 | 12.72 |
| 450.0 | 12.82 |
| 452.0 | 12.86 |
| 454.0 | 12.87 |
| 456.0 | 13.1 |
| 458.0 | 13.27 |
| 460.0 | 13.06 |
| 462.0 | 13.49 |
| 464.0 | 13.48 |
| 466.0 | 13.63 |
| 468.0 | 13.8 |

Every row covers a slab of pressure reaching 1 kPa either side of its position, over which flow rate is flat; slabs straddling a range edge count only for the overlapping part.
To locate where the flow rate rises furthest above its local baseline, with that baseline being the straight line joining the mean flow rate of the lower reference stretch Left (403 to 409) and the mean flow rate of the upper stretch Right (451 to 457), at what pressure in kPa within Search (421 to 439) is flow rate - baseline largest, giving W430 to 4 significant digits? 438.0 kPa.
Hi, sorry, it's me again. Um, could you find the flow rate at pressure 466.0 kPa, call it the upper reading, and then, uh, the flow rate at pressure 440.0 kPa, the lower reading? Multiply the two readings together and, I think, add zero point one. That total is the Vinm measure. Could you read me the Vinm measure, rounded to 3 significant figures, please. 177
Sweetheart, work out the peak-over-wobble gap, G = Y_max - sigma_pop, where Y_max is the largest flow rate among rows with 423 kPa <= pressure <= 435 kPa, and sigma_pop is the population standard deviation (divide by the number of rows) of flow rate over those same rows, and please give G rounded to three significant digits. 11.9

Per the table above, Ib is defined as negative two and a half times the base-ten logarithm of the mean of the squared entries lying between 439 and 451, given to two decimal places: -5.57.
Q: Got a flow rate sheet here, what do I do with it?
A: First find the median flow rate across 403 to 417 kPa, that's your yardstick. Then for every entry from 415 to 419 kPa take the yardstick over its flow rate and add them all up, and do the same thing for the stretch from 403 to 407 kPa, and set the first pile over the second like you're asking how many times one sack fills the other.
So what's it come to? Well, 1.39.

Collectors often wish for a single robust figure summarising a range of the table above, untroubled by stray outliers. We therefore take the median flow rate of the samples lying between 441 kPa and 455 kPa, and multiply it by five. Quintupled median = 64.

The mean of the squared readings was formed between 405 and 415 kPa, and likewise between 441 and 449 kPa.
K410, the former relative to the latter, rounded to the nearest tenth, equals 1.5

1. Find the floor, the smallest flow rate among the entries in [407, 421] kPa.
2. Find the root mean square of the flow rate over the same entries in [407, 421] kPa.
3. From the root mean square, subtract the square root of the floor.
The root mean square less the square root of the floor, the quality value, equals 10.9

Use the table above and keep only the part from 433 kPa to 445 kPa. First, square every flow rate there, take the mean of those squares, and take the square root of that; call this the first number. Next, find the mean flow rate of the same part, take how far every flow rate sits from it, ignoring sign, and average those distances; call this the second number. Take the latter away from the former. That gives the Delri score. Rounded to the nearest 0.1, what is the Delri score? 12.5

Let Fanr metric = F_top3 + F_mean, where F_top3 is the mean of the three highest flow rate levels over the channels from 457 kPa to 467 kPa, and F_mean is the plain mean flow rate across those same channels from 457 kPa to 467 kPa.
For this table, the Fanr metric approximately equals 27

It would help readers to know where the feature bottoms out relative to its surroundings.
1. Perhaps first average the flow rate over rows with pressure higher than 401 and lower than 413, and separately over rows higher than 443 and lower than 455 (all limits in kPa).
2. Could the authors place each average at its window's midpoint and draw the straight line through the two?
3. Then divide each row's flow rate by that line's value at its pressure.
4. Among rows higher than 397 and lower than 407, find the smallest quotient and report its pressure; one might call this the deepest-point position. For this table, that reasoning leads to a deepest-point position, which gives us 398.0 kPa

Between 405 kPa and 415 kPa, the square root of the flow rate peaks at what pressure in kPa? 406.0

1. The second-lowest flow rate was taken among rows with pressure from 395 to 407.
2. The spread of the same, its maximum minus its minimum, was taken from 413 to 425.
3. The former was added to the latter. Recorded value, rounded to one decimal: 18.2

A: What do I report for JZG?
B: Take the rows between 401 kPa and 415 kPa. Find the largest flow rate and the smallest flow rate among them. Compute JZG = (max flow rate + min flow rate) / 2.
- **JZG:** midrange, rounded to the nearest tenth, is 15.7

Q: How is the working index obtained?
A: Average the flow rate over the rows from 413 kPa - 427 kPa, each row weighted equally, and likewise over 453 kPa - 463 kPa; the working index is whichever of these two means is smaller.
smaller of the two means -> 12.1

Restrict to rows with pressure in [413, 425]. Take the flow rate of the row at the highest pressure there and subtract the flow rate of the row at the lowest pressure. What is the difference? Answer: -2.6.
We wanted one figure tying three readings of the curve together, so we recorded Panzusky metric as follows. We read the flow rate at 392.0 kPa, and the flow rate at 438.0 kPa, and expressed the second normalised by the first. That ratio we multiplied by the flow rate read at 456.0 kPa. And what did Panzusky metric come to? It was 12.2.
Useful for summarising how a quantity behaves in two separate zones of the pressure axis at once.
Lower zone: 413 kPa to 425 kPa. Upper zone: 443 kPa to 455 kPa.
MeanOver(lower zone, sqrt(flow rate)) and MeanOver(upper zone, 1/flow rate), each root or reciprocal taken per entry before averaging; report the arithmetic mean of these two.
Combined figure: 1.79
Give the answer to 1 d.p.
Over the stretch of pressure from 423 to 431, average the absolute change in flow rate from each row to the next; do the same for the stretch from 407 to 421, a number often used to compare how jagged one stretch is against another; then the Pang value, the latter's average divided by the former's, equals 5.2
